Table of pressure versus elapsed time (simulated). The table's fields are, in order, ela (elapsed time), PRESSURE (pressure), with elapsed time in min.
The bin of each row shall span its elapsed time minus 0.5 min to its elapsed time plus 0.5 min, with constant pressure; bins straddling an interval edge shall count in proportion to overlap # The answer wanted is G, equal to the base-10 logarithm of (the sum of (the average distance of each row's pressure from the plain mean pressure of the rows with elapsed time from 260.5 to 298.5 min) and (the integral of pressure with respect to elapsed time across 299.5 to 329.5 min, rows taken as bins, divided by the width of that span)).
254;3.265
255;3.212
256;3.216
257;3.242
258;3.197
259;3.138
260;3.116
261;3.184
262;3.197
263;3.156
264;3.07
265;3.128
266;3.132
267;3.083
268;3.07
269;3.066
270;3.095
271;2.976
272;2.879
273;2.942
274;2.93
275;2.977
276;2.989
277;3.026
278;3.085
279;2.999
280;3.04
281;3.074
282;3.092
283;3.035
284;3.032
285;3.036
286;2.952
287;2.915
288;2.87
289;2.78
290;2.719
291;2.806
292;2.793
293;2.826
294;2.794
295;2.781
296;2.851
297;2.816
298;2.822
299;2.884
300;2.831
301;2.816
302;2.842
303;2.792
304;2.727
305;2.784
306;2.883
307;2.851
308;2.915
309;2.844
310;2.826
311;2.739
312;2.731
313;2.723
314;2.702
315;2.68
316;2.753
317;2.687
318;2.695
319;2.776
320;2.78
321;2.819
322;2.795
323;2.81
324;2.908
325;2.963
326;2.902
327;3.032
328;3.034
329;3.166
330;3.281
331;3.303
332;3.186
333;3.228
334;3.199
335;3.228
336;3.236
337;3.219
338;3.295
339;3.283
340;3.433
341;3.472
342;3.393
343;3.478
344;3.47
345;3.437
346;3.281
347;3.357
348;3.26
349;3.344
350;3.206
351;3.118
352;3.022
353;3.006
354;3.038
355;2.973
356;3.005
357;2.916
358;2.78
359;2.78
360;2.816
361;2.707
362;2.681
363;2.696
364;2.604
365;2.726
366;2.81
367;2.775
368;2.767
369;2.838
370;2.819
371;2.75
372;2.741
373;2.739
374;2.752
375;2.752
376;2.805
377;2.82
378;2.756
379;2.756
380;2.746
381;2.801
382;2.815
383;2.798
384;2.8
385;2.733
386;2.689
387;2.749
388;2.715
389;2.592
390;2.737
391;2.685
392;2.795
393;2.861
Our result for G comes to 0.468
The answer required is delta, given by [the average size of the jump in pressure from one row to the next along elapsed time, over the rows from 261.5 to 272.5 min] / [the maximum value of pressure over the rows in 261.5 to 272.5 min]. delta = 0.0156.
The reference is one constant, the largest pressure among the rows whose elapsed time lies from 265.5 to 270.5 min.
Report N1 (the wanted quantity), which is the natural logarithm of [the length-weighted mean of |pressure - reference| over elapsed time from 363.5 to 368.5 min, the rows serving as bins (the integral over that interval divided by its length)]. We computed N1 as -0.9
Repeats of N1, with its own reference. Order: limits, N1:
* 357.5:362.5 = -1.0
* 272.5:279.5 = -2.0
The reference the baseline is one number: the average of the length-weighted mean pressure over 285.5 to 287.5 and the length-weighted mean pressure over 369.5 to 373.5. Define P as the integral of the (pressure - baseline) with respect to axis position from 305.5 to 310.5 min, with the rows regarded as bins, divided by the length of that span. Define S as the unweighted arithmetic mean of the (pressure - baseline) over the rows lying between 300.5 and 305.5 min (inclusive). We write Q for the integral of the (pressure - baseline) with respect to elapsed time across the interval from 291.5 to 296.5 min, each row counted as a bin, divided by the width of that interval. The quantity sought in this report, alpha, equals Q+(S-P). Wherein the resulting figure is -0.11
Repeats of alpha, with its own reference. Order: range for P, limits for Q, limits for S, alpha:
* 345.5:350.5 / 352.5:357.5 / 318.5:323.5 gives -0.35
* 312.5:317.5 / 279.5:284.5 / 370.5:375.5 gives 0.24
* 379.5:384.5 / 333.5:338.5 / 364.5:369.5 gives 0.38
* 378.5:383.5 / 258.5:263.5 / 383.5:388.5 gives 0.26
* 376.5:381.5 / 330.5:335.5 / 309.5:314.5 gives 0.35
